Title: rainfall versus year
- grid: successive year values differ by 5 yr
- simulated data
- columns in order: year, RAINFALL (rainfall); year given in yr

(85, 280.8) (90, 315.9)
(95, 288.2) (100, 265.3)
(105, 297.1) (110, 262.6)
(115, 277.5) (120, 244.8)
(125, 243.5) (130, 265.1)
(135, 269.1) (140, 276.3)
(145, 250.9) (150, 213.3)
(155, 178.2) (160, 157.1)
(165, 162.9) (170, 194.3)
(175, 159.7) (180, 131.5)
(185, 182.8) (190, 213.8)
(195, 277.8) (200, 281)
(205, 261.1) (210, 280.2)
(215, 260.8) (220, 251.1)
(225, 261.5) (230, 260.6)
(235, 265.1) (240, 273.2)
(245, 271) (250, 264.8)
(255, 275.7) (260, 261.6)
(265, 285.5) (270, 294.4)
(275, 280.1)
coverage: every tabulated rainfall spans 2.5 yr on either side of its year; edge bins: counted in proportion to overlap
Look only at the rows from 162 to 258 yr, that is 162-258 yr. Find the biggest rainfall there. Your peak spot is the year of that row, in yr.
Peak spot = 200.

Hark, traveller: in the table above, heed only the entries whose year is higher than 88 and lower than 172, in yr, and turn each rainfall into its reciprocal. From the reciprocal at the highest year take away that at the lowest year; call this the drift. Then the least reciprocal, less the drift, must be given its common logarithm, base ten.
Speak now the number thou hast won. -2.93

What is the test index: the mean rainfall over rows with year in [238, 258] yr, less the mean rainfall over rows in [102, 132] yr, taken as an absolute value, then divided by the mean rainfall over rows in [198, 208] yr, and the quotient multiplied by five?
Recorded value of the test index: 0.11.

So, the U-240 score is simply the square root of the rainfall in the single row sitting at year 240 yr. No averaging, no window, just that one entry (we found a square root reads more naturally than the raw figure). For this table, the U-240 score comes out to 16.5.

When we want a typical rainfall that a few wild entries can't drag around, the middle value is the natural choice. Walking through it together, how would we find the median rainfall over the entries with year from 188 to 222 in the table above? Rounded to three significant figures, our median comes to 261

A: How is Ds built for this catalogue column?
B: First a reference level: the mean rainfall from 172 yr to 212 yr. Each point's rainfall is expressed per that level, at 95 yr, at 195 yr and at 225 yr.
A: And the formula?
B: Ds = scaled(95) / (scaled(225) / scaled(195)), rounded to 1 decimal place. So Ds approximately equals 1.4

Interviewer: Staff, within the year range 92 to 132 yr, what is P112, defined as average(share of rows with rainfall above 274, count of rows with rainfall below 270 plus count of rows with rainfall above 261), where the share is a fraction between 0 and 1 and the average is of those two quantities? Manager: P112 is 5.7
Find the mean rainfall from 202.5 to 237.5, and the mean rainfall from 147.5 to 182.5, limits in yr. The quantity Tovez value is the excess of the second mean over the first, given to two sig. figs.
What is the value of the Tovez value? -92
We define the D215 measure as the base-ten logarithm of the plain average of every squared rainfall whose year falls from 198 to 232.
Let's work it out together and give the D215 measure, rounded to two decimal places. 4.85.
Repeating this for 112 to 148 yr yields 4.83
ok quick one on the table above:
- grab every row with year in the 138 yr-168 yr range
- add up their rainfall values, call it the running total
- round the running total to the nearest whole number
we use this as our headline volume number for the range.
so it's 1239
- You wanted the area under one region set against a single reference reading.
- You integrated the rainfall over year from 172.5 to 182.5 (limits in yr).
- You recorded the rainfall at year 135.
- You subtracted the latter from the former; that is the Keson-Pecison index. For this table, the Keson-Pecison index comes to 1187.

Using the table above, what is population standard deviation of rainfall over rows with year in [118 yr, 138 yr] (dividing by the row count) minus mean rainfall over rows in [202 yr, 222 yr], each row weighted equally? -252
